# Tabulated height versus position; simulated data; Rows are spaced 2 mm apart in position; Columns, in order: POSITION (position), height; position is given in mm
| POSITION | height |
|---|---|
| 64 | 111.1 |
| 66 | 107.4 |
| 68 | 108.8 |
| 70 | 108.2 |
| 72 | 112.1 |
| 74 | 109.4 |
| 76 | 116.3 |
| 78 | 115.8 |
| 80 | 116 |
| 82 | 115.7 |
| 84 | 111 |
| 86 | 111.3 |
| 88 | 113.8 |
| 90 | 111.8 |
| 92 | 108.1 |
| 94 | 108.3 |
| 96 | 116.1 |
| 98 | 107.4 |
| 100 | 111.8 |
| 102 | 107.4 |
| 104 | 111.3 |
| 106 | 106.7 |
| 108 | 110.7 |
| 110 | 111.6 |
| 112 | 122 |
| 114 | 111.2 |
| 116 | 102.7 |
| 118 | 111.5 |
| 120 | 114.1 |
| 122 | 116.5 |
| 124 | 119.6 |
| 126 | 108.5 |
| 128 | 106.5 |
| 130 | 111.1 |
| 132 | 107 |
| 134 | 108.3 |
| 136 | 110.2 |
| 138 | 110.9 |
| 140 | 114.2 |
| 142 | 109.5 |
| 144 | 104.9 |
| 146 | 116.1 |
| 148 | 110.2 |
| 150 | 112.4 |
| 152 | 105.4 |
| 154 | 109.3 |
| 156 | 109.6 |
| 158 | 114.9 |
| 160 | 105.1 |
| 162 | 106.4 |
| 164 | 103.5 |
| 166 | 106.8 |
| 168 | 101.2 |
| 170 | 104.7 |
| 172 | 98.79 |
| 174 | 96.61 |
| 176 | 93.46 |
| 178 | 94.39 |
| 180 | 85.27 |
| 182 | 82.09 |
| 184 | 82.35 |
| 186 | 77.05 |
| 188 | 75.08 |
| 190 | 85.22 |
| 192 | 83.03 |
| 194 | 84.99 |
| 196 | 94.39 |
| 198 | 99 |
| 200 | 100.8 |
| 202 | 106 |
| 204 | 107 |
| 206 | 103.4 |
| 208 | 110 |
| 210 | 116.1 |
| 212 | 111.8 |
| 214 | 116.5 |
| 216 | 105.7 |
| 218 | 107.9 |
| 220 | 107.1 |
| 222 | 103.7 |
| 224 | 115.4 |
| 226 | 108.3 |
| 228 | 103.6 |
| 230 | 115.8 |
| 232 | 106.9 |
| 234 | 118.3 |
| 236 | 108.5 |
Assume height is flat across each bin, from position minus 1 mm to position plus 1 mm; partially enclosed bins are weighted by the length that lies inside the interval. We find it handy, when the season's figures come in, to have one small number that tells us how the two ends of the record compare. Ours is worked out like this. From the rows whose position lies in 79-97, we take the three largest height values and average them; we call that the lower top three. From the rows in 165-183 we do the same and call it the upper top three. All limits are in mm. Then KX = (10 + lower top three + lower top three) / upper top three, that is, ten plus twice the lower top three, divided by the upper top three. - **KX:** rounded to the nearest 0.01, 2.32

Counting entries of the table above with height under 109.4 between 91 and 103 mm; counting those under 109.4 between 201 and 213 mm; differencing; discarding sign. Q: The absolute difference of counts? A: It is 1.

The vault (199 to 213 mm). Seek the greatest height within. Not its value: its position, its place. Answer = 210 mm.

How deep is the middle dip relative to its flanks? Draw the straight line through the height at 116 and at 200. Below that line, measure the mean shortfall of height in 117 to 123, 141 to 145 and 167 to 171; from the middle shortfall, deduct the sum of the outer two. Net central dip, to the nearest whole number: 8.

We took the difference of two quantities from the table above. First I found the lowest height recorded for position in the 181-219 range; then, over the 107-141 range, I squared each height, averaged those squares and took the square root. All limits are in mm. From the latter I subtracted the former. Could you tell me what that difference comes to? 37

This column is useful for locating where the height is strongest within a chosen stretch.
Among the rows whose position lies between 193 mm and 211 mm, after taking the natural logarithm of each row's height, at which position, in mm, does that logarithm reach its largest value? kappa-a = 210 mm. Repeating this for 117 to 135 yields 124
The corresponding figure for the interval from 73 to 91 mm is 76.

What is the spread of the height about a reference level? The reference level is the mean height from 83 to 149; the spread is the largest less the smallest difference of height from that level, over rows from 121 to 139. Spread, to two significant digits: 13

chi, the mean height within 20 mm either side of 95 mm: 112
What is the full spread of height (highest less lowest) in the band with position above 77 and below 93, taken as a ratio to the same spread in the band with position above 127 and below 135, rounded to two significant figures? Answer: 1.7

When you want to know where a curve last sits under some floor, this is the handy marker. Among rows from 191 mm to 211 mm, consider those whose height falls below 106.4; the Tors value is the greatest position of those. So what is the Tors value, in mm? 206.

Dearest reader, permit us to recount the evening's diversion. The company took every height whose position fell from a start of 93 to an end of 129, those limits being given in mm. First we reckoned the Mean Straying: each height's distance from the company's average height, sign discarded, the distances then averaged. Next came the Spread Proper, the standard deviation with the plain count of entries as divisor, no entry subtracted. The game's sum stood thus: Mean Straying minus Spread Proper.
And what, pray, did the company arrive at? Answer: -1.1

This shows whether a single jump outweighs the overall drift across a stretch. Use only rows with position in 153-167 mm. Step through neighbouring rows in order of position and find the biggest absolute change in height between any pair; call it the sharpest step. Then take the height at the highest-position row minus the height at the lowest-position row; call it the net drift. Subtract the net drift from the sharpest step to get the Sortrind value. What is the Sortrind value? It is 12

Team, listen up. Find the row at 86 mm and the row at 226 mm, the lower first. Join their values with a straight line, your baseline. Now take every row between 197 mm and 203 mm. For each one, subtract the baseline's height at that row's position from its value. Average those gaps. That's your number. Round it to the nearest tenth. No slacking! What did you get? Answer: -6.9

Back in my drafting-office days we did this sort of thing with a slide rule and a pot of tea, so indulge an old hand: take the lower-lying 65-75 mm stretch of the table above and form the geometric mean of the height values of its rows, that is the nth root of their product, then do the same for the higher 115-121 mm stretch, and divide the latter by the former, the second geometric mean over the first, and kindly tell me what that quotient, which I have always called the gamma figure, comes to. 1.00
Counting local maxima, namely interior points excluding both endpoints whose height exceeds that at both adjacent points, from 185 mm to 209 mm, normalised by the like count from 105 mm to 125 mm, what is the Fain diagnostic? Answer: 2.0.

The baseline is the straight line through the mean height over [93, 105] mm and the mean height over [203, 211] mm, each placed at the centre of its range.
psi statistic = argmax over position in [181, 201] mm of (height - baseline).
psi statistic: 200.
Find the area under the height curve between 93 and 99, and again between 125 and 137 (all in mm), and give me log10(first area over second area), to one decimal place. -0.3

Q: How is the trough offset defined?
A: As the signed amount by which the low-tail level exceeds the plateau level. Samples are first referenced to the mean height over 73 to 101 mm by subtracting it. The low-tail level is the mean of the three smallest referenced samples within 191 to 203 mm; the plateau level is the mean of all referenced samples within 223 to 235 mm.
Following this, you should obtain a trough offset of -24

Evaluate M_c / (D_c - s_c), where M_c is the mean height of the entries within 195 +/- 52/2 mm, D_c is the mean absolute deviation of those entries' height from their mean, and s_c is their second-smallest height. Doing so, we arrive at -1.46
